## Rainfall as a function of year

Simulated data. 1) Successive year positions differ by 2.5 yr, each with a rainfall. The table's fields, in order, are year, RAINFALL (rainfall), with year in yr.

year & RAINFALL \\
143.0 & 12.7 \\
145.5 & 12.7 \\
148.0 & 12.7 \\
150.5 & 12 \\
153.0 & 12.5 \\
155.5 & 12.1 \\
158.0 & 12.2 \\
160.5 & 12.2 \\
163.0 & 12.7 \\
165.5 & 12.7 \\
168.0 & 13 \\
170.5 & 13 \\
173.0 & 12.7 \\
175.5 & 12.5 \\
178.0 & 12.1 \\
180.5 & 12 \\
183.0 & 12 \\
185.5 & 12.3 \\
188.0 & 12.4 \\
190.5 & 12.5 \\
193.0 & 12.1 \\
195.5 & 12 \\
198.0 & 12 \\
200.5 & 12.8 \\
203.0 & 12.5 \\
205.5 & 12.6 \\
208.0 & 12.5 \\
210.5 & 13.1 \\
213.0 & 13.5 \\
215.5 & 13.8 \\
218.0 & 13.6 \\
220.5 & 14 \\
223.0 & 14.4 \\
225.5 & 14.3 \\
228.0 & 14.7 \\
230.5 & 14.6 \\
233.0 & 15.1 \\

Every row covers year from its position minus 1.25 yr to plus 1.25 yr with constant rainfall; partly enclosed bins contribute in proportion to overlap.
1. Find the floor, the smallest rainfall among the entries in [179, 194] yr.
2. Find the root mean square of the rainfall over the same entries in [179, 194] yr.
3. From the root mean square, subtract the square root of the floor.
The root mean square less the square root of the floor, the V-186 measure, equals 8.8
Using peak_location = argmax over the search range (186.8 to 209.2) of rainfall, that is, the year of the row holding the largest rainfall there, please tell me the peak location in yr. 200.5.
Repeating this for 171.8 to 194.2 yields 173.0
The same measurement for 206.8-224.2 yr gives 223.0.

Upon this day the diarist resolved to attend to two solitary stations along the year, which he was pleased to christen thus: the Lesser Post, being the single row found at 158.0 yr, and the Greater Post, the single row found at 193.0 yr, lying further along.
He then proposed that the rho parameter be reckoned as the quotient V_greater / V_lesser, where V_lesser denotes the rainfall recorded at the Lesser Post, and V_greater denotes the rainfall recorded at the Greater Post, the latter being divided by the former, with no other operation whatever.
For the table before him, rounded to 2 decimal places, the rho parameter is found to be 0.99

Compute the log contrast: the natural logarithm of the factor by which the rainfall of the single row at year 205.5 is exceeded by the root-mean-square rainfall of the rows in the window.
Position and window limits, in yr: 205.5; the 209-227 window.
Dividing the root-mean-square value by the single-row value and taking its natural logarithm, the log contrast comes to 0.09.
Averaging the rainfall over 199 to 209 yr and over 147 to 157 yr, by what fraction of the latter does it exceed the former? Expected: -0.022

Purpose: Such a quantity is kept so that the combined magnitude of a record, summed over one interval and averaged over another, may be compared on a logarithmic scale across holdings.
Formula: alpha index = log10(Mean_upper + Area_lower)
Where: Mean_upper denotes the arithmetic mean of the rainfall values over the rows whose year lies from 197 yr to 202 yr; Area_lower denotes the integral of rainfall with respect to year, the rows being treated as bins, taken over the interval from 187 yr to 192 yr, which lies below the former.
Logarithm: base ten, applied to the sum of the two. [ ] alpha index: 1.87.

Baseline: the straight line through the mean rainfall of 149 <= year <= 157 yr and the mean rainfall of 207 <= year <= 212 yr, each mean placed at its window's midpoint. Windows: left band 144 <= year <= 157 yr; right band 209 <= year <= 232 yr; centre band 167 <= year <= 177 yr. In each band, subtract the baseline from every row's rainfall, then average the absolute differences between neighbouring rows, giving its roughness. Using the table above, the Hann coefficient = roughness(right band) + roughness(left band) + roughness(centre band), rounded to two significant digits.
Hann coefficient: 0.89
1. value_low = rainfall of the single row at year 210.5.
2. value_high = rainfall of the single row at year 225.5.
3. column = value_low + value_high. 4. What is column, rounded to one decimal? 27.4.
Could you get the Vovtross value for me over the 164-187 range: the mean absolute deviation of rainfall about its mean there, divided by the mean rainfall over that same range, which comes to 0.027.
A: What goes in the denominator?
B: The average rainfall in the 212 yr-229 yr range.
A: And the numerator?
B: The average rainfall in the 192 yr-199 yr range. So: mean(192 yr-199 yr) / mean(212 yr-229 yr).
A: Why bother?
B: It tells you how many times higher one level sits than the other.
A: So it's 0.86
